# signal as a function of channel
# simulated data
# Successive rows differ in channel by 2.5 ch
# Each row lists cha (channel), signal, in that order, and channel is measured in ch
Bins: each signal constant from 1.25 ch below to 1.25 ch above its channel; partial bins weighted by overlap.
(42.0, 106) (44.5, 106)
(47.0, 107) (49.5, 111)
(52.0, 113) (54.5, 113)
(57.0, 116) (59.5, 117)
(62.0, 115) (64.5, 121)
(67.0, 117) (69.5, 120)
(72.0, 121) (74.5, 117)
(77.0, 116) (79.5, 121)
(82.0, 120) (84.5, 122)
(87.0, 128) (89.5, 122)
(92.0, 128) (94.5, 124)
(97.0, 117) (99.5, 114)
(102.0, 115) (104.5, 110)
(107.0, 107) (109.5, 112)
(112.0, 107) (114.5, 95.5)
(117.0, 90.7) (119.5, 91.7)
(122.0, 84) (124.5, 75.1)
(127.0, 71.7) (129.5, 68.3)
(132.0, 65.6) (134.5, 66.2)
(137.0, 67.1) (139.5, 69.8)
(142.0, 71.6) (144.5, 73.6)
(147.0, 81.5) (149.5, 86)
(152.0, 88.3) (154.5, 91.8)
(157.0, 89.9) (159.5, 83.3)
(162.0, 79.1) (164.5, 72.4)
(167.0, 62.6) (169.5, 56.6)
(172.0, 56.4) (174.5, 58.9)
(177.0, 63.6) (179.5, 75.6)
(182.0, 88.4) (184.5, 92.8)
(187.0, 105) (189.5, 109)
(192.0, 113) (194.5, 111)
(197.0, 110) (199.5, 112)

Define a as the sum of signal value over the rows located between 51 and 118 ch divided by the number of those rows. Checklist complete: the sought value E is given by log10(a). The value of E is 2.06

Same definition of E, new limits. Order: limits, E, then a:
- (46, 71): 2.06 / 115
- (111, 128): 1.94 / 88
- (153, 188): 1.89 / 77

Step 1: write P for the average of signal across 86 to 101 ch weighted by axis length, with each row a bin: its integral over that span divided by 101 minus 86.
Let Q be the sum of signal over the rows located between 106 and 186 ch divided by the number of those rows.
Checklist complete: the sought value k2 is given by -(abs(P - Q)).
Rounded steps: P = 122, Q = 80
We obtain -42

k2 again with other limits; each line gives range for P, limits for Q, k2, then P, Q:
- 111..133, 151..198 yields -1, 83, 85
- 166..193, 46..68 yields -34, 80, 114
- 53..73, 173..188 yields -37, 117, 81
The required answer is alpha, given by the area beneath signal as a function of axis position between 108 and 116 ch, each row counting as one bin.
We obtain 836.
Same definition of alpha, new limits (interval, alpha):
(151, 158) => 630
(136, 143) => 487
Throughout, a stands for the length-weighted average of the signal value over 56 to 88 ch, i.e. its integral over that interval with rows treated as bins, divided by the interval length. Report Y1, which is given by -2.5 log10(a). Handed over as -5.2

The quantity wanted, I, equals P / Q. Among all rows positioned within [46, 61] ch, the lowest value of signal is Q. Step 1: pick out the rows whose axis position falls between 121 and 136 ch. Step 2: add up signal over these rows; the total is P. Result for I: 4.0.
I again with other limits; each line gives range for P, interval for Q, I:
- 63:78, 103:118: 7.9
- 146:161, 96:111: 4.9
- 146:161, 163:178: 9.2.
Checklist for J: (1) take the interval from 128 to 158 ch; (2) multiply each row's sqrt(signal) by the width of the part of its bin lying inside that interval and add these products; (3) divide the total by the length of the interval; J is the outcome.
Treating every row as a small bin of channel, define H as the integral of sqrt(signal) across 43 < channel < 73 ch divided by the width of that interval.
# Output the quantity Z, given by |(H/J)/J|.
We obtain 0.14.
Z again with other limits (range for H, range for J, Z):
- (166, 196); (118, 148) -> 0.12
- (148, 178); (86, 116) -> 0.07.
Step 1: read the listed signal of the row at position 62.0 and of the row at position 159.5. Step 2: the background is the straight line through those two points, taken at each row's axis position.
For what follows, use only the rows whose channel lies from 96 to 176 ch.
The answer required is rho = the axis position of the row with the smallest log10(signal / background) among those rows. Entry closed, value 169.5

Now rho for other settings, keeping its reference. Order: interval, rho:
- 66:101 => 67.0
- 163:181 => 169.5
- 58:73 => 62.0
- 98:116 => 114.5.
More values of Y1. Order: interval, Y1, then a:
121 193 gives -4.7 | 78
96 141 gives -4.9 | 90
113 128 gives -4.8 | 85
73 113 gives -5.2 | 118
